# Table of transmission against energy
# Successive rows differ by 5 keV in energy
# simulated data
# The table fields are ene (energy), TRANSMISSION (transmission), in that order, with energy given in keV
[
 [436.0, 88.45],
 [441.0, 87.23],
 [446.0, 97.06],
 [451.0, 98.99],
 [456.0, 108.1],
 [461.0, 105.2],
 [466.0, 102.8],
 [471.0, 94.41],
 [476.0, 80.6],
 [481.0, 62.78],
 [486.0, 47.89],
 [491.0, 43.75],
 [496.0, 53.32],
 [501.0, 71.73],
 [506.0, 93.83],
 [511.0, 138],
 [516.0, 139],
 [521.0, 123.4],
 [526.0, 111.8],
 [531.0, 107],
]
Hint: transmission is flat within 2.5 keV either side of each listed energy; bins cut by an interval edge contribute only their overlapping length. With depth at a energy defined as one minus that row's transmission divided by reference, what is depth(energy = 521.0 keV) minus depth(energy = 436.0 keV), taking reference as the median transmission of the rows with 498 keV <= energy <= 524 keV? -0.28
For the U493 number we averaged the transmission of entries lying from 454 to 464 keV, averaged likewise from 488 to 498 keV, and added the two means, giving 155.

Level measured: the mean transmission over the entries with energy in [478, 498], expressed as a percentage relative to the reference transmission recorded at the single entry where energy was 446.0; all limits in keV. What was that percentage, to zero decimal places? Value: 54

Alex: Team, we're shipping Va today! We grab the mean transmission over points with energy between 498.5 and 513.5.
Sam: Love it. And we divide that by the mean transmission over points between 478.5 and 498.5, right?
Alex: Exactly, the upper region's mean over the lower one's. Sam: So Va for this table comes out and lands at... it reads 1.9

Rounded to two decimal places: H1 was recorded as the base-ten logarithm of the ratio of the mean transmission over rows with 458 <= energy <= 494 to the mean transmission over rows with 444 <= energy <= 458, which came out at -0.12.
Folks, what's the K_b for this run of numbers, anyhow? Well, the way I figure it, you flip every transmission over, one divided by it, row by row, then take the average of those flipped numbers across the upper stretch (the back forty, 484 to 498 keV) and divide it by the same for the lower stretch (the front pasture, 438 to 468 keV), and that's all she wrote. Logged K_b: 2.07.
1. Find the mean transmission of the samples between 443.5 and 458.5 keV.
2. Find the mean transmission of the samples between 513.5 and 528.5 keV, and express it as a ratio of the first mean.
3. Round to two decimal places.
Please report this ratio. 1.23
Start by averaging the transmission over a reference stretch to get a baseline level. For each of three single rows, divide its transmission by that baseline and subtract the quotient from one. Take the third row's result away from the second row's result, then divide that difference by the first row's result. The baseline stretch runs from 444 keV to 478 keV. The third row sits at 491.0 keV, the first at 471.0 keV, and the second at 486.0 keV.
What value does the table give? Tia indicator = -1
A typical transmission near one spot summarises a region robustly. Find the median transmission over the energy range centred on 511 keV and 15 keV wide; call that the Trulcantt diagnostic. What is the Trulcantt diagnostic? 138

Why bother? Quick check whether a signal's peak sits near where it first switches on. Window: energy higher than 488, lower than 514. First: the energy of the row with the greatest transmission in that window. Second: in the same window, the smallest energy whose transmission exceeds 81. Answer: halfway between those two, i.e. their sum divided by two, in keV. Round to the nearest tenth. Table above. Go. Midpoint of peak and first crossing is 508.5 keV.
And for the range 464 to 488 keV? 466.0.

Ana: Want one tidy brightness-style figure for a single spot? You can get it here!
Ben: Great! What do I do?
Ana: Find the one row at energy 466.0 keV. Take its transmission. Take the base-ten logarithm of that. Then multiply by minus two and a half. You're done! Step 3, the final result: -5.0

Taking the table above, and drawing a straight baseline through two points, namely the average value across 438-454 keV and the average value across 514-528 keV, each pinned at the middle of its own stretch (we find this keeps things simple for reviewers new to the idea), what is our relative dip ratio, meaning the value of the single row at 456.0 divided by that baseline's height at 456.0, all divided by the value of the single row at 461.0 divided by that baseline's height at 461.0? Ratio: 1.05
